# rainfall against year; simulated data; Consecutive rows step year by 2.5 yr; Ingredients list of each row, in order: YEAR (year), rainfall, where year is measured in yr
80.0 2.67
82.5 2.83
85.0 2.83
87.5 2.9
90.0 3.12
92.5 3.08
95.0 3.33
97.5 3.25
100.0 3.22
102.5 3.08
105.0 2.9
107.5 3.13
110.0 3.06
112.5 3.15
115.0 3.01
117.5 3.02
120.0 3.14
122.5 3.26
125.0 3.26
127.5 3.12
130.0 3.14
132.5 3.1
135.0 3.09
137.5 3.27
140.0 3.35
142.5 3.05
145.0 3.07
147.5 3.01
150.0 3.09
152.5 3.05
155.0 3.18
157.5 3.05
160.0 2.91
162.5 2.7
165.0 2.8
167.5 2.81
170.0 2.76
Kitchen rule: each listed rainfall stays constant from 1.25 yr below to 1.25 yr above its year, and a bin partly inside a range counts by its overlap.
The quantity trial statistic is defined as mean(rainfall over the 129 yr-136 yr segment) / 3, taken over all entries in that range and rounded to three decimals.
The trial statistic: 1.037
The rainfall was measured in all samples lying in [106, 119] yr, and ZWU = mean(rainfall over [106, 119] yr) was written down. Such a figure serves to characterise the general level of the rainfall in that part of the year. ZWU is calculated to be 3.07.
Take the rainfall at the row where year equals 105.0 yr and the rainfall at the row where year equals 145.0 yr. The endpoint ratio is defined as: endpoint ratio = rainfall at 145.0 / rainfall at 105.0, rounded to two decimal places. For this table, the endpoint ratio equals 1.06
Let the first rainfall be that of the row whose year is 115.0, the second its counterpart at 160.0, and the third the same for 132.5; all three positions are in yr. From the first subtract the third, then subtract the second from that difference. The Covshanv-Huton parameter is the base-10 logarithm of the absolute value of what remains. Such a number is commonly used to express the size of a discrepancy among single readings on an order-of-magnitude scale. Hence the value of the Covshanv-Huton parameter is 0.477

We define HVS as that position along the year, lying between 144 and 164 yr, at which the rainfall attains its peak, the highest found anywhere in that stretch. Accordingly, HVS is 155.0 yr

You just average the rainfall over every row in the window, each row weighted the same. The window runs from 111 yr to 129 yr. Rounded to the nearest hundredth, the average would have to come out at 3.14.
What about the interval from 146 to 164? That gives 3.00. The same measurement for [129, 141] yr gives 3.19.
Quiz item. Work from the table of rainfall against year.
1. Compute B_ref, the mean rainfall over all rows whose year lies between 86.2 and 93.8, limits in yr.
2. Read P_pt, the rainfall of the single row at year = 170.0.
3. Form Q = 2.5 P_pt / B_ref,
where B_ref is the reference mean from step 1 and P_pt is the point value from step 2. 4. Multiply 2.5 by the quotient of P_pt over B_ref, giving 2.27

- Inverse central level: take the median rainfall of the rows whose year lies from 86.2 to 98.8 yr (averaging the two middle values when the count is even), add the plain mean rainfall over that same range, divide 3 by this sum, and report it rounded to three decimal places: 0.480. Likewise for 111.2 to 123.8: 0.480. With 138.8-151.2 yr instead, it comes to 0.485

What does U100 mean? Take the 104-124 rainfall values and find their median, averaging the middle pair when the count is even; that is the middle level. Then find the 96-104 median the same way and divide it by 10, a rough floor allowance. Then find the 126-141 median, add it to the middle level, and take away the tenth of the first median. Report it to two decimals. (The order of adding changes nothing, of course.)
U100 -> 5.90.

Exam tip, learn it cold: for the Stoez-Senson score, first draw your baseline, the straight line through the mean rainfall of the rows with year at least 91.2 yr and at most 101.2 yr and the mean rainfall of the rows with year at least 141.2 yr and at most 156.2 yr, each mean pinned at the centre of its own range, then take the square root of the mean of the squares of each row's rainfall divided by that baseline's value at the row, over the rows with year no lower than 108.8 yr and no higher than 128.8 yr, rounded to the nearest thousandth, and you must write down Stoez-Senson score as 0.991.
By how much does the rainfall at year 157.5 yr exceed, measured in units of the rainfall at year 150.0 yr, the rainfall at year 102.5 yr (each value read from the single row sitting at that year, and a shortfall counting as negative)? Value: -0.010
